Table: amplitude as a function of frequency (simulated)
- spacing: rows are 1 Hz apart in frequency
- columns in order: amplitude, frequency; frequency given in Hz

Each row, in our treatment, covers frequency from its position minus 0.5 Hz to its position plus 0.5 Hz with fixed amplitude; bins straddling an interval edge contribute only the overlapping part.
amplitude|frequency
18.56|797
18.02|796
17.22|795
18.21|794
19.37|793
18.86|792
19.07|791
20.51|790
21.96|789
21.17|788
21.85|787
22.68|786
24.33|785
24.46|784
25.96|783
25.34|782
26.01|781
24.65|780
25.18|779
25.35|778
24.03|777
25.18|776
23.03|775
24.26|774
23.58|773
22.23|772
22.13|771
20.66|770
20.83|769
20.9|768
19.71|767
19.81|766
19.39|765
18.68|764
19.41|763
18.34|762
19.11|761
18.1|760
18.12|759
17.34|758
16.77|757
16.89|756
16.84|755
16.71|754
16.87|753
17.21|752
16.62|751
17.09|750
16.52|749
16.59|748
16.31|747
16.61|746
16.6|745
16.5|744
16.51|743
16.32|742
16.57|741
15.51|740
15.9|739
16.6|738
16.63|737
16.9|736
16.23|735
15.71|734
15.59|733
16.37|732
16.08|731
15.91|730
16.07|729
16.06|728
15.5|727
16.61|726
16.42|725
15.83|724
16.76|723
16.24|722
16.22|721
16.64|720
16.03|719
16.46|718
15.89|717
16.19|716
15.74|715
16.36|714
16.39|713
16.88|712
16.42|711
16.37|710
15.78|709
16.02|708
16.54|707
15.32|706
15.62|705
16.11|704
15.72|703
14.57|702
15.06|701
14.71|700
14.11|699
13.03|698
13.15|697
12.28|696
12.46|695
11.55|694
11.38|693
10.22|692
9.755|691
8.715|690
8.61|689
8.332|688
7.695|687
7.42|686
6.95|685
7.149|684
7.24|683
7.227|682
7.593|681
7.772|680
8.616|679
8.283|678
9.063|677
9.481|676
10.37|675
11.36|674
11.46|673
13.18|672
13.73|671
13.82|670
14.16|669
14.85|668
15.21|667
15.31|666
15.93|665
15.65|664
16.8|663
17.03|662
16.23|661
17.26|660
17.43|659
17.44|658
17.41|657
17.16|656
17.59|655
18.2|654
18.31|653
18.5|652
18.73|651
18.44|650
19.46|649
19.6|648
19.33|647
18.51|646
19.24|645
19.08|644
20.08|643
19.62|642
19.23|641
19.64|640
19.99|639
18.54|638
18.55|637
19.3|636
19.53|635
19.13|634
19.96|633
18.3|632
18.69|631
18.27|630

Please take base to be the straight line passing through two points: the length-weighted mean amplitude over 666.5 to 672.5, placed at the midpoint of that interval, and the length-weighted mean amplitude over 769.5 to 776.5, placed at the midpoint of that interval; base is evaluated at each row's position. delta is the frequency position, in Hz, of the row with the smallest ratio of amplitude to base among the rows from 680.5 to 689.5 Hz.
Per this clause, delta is 685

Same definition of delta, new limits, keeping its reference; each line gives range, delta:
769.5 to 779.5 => 770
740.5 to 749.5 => 747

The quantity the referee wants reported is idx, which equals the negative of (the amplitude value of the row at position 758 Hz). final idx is -17.3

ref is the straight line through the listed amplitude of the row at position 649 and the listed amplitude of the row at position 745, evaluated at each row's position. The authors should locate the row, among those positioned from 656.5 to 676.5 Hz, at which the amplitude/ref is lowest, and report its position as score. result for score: 676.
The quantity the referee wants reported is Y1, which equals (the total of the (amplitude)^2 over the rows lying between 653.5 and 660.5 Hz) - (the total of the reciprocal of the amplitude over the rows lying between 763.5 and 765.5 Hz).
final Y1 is 2144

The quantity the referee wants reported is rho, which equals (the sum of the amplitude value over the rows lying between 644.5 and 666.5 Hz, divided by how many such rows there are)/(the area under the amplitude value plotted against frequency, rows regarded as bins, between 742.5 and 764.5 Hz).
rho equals 0.047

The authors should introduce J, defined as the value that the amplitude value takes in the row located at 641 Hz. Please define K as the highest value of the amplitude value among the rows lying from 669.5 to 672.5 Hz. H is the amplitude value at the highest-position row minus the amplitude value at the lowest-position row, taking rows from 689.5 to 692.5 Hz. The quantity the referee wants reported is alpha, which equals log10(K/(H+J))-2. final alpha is -2.18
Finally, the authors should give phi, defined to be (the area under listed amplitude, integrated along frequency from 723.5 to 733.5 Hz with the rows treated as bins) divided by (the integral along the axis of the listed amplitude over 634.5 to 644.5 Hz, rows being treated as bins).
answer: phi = 0.8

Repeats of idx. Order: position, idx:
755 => -16.8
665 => -15.9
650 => -18.4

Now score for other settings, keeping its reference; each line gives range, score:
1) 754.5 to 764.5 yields 757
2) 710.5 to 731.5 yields 715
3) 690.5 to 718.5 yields 691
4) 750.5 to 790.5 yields 751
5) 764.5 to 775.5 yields 765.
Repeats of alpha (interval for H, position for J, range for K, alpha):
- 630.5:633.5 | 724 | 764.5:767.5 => -1.94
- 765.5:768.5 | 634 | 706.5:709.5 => -2.09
